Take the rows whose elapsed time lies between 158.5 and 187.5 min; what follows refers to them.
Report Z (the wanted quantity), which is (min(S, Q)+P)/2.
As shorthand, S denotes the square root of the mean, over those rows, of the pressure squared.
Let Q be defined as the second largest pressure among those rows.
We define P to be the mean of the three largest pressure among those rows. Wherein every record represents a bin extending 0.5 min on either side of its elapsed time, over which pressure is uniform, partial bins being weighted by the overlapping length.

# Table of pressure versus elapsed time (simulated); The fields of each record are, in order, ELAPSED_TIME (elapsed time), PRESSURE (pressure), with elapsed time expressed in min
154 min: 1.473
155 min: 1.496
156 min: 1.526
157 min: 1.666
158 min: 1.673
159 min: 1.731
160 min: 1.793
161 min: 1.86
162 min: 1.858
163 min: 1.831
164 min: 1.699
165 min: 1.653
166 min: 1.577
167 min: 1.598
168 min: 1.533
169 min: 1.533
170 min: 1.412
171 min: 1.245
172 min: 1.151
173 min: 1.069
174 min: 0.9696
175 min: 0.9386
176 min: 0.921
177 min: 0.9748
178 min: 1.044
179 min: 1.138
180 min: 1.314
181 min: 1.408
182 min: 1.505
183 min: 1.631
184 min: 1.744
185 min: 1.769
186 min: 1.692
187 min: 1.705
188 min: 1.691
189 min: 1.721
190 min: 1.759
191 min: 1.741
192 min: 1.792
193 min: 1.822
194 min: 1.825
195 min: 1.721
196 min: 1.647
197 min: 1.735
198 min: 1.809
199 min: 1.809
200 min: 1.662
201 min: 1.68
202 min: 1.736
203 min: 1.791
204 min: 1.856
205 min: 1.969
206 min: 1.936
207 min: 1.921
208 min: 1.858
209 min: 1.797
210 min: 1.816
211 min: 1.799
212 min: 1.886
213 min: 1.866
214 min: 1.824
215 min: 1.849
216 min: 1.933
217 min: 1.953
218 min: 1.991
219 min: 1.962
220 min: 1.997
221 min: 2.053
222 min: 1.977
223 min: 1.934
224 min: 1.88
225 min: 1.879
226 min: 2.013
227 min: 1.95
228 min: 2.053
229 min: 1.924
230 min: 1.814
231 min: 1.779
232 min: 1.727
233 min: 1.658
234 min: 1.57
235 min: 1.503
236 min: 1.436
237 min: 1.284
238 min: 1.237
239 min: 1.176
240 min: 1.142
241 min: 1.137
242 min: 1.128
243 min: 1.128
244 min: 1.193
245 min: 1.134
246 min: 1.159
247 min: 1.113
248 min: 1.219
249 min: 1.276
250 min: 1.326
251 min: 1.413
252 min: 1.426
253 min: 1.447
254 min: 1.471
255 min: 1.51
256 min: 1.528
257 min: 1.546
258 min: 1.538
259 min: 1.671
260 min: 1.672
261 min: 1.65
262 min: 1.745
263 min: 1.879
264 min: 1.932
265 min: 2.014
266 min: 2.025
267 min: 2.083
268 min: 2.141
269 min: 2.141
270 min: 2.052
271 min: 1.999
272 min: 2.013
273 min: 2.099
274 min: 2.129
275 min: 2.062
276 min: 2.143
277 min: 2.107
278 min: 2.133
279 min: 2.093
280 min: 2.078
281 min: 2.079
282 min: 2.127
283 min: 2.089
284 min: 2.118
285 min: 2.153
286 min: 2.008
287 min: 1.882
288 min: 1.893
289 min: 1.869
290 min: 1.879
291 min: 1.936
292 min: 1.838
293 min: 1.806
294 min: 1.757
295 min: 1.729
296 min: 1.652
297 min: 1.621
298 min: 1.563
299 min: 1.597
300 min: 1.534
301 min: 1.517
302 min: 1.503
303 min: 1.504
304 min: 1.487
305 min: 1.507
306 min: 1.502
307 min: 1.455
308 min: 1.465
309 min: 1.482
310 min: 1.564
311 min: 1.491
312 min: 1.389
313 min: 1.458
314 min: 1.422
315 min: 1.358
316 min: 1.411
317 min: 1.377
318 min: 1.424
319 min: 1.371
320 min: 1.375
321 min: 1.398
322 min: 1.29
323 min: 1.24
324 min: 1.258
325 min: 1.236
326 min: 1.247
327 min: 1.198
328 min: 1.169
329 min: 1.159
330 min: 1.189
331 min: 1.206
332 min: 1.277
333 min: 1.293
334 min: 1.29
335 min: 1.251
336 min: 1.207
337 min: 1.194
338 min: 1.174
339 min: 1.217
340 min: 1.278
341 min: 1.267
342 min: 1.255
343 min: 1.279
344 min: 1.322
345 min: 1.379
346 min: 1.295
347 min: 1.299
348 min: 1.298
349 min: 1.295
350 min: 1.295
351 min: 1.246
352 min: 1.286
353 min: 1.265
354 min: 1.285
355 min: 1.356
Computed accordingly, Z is 1.67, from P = 1.8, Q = 1.858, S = 1.49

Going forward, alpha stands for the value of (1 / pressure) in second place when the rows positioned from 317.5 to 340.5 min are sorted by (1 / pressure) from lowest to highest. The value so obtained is 0.72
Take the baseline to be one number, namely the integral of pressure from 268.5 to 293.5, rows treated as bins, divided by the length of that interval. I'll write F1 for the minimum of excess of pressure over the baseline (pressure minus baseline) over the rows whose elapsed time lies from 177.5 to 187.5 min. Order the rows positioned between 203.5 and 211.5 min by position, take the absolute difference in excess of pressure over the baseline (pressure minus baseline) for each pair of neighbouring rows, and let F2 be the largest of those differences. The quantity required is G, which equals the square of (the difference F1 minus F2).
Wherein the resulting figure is 1.2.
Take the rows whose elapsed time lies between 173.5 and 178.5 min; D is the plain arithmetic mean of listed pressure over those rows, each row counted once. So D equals 1.0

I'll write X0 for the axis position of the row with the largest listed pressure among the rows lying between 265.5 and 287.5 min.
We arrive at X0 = 285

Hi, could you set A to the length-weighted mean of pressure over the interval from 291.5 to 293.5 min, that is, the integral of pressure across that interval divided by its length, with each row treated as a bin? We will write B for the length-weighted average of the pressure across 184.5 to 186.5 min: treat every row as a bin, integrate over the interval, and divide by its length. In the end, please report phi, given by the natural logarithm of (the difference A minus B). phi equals -2.4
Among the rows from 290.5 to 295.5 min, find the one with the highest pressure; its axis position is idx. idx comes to 291 min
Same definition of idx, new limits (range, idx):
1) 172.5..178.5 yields 173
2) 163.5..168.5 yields 164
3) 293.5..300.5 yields 294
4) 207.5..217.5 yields 217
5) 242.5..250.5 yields 250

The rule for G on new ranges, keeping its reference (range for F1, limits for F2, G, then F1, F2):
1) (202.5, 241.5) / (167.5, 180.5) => 1.1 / -0.89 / 0.18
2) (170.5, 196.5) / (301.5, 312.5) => 1.5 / -1.11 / 0.10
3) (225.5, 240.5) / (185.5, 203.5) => 1.1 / -0.89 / 0.15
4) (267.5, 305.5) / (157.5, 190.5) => 0.5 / -0.54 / 0.18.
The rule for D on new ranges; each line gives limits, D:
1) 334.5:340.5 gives 1.2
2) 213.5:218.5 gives 1.9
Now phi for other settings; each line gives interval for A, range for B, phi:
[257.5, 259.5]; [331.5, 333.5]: -1.1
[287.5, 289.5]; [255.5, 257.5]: -1.1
